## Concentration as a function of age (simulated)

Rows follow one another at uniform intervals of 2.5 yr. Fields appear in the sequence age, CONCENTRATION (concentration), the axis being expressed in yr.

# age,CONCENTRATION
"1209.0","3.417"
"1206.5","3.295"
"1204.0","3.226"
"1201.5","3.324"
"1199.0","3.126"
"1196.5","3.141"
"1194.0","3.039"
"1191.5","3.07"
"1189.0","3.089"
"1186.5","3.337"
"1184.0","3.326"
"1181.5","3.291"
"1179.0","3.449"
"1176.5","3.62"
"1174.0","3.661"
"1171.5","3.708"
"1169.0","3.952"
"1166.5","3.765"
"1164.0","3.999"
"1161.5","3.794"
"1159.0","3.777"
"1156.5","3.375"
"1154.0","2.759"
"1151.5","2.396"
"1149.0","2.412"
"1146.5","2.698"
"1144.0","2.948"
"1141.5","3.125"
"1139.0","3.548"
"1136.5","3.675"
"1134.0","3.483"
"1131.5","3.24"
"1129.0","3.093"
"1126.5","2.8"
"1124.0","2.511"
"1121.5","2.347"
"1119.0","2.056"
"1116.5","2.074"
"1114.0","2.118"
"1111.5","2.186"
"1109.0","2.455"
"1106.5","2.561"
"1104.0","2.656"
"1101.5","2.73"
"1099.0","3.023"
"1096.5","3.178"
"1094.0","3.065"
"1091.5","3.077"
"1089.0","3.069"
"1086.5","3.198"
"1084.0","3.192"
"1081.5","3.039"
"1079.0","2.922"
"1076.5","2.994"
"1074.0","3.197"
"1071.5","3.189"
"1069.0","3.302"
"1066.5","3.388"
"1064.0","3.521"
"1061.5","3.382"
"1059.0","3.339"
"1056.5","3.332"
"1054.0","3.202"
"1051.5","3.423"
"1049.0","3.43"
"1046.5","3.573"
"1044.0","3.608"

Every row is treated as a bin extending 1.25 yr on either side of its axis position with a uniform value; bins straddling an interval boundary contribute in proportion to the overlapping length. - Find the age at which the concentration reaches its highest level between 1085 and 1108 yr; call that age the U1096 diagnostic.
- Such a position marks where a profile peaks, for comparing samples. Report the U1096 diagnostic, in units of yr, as 1086.5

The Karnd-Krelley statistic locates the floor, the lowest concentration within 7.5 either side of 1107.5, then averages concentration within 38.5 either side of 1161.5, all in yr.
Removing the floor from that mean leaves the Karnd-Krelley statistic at 1.15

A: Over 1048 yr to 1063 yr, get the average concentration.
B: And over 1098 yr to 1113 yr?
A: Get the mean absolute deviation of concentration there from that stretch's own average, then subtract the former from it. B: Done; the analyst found -3.2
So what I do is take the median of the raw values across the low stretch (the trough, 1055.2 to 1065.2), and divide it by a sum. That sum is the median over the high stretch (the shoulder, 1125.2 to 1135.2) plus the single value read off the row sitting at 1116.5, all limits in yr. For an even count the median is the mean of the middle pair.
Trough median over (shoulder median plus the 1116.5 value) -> 0.64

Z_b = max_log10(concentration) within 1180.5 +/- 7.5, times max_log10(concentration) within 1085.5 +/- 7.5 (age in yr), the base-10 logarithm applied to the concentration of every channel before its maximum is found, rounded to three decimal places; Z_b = 0.285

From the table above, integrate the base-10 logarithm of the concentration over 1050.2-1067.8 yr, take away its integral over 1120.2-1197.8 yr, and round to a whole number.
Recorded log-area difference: -30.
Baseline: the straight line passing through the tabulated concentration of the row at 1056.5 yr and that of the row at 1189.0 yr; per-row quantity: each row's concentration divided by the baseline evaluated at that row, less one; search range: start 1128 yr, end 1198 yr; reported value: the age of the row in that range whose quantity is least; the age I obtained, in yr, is 1151.5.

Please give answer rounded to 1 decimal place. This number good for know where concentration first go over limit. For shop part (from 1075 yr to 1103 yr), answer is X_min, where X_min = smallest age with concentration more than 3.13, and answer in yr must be 1084.0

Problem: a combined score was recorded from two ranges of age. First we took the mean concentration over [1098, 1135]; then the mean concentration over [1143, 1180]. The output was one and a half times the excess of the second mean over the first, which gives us 1.1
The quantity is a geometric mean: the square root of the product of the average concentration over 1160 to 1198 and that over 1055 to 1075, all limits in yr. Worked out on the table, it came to 3.41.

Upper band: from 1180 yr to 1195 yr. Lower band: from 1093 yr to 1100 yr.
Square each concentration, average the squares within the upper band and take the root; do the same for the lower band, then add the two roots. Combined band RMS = 6.28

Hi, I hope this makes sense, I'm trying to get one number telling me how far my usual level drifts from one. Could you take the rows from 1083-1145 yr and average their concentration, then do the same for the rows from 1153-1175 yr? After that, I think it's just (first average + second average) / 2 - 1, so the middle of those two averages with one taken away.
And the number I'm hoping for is 2.25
